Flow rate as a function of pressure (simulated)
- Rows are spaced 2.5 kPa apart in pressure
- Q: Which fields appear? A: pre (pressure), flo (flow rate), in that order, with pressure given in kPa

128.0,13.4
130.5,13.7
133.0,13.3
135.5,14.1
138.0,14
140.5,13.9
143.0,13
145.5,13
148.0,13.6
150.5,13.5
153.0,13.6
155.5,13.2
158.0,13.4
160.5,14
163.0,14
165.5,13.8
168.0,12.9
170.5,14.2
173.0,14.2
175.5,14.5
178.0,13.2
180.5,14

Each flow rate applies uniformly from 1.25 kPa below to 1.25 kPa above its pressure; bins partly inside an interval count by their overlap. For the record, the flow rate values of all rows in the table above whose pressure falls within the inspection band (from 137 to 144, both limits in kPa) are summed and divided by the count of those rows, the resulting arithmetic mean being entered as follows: 13.6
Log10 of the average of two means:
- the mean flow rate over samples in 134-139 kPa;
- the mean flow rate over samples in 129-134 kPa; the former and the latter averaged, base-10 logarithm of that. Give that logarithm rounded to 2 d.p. 1.14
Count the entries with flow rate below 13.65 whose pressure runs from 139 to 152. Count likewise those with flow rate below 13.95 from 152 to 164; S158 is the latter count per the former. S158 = 0.75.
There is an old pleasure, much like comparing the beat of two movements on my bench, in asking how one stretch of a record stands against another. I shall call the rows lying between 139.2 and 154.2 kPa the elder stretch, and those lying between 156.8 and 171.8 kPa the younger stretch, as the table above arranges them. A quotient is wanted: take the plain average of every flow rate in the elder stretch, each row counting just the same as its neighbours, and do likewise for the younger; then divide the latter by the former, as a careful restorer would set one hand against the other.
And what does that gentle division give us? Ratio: 1.02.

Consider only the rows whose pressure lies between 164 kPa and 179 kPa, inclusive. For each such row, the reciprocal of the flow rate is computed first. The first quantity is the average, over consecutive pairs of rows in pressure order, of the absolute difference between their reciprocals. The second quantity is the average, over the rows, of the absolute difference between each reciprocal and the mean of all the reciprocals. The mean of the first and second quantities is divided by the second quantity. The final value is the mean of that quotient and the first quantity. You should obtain 0.63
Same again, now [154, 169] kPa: 0.50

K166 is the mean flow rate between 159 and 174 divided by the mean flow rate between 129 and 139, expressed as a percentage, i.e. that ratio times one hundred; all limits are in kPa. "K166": 101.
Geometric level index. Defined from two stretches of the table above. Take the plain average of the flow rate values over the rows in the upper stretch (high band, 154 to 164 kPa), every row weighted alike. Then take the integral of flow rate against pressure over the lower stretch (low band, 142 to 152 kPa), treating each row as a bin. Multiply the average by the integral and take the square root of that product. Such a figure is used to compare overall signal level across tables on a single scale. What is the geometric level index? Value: 42.6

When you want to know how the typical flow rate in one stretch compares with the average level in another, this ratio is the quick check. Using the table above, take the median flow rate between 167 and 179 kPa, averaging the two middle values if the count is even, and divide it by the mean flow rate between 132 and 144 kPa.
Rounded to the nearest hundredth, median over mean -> 1.04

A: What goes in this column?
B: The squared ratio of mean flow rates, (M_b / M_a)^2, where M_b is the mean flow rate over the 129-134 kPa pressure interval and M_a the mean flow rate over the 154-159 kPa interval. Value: 1.03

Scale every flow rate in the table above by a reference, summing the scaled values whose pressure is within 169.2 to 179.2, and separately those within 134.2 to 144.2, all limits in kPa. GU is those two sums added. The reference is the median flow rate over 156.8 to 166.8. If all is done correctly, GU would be 7.99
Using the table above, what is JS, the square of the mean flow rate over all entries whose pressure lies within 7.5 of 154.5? 184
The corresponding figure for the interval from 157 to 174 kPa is 190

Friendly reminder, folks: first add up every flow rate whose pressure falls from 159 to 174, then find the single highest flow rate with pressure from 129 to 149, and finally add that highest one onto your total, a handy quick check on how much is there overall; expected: 97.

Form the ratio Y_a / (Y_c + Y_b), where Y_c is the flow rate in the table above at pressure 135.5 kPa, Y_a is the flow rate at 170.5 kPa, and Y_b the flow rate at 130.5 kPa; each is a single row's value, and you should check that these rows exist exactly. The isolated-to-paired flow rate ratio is 0.511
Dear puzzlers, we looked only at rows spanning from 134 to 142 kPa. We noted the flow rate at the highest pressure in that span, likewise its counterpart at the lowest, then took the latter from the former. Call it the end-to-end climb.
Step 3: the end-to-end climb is -0.20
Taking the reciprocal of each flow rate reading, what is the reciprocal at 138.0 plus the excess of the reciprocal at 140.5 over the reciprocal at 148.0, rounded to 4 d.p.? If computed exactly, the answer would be 0.0698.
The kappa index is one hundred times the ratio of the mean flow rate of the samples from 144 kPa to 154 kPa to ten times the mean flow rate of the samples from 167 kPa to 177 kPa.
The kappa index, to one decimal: 9.6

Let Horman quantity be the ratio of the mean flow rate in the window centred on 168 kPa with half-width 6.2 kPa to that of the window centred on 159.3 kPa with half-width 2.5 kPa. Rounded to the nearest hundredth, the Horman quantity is 1.01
